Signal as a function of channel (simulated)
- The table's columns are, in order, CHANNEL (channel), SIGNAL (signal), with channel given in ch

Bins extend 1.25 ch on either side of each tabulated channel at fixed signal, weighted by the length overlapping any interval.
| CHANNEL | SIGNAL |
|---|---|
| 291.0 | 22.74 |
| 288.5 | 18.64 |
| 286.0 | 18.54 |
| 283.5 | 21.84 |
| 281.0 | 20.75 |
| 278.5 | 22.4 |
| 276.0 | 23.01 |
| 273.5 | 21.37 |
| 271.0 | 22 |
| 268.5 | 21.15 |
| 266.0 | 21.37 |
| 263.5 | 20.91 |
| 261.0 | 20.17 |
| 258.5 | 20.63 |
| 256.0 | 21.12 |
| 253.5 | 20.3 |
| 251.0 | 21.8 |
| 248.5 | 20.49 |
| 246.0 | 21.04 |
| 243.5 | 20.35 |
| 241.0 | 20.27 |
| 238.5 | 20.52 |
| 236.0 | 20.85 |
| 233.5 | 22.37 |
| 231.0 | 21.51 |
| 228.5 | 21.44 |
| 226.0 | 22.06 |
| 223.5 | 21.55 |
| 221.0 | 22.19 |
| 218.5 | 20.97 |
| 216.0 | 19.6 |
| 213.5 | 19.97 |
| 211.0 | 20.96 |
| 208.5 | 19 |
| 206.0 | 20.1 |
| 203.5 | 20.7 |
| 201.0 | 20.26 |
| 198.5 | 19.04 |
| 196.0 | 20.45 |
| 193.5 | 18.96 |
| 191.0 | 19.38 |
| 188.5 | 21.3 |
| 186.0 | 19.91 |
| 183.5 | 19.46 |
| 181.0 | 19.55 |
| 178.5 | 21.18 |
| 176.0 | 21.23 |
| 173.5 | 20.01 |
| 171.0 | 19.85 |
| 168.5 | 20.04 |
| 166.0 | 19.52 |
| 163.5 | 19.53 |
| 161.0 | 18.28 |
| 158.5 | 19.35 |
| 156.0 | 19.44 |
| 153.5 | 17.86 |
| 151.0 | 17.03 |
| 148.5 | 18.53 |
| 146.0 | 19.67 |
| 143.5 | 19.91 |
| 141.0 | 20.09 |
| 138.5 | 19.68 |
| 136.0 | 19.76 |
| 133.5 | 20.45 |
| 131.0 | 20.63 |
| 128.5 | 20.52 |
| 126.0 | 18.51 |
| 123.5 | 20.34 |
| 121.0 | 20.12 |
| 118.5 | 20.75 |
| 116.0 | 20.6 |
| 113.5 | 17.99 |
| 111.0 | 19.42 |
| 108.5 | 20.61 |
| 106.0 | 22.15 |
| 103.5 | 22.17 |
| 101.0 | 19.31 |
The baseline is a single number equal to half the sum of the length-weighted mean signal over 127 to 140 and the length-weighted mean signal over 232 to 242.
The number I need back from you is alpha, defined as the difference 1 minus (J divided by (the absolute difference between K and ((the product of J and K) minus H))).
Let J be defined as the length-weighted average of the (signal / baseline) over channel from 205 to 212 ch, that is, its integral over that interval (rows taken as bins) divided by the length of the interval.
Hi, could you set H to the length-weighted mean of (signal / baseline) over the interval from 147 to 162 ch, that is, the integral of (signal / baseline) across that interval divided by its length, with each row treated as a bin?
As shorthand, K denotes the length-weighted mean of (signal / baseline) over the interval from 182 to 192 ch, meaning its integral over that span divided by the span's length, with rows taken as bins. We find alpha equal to -0.050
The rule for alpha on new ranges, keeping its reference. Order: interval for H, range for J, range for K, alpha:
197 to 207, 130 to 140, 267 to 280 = 0.021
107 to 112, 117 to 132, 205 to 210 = 0.022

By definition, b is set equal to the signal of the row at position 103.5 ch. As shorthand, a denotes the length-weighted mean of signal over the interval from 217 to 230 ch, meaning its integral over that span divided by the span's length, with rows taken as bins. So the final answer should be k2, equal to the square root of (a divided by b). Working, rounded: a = 21.6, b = 22.17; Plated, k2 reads 0.99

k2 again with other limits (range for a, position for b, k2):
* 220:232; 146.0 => 1.05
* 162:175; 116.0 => 0.98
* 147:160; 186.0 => 0.96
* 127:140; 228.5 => 0.97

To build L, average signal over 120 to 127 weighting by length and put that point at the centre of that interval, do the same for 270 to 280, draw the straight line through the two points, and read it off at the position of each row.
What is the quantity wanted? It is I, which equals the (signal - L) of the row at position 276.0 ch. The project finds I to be 0.8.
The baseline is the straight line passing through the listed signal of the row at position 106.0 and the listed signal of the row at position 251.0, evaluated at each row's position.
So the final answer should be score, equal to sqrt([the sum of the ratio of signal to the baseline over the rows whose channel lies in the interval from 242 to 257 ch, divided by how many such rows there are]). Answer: 0.98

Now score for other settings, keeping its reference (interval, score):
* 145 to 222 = 0.95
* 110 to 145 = 0.95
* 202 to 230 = 0.97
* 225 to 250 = 0.98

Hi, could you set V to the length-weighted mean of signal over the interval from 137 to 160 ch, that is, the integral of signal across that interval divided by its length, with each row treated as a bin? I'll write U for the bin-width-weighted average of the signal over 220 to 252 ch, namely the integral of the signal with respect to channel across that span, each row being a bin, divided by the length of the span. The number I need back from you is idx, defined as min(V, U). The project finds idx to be 19.1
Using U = 21.3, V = 19.1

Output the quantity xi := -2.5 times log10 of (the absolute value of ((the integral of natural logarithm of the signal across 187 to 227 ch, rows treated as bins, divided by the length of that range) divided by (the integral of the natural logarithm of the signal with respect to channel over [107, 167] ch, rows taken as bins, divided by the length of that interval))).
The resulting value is -0.016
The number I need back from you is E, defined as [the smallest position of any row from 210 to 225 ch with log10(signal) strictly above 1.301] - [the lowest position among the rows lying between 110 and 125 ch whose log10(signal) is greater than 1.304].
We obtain 95.0 ch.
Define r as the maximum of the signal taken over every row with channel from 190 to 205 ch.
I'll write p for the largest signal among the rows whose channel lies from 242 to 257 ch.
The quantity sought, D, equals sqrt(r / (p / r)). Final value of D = 4.43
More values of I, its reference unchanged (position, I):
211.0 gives -0.2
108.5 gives 1.2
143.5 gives -0.1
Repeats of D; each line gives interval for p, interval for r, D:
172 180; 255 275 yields 4.77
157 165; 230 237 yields 5.06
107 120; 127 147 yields 4.53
